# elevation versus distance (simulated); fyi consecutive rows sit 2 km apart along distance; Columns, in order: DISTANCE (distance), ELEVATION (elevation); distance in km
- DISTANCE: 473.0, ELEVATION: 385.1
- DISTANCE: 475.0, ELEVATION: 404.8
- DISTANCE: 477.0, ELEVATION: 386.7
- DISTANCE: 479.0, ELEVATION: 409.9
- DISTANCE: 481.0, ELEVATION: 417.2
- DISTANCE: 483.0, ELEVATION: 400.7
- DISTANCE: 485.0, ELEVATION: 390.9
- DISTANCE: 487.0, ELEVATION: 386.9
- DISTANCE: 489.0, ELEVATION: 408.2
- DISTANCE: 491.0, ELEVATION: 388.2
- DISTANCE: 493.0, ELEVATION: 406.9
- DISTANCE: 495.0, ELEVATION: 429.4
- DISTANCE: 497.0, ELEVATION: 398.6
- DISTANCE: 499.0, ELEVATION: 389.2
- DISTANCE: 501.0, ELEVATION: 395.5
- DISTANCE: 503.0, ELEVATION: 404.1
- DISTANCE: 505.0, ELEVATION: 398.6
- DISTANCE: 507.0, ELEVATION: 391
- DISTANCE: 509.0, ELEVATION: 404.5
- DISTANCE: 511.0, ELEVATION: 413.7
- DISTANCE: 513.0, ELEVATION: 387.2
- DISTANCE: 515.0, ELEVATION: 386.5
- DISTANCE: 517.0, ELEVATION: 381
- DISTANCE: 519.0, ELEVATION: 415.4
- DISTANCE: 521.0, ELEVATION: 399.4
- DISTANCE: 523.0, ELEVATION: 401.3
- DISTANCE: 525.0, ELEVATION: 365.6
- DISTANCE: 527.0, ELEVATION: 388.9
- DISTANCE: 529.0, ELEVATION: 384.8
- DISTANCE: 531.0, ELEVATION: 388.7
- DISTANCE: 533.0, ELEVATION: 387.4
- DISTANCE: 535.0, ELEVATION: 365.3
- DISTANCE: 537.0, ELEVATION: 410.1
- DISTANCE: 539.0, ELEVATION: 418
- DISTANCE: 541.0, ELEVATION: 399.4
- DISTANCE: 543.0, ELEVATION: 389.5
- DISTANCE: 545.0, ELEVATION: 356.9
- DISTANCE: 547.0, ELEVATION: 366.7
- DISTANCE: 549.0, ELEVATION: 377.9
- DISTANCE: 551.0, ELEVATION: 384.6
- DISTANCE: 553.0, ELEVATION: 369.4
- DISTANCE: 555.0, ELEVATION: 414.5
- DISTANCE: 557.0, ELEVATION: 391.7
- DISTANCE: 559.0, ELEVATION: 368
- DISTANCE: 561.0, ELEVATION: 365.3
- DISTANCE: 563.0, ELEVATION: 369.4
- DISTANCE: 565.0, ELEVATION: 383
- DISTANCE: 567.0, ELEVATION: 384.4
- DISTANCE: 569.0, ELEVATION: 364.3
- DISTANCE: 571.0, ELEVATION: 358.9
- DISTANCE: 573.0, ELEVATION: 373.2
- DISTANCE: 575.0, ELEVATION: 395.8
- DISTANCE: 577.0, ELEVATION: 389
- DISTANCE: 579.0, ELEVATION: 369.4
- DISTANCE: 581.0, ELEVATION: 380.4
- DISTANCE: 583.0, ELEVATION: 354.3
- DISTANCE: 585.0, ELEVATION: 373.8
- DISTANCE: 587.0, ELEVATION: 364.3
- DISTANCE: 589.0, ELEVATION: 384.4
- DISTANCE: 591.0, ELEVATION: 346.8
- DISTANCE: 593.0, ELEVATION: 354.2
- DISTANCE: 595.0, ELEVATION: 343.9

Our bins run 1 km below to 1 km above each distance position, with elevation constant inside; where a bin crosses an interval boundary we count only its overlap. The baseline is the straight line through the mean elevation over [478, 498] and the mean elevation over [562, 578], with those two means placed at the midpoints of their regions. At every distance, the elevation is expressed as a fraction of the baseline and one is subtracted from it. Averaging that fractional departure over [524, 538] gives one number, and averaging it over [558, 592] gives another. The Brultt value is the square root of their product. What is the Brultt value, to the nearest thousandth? 0.011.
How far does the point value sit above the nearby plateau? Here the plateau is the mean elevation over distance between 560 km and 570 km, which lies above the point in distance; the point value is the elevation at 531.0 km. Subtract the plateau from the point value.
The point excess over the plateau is 15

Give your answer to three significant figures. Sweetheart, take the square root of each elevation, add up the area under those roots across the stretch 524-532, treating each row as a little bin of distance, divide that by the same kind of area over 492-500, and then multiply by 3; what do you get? 2.91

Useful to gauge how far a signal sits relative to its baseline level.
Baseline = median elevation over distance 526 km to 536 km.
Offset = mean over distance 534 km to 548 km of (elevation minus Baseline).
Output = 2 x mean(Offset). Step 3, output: -2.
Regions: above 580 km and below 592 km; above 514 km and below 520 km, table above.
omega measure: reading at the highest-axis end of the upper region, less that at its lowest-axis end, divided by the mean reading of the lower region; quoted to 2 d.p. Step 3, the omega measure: -0.09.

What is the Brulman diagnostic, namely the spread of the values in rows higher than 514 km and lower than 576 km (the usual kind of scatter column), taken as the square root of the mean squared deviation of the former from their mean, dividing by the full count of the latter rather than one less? 16.8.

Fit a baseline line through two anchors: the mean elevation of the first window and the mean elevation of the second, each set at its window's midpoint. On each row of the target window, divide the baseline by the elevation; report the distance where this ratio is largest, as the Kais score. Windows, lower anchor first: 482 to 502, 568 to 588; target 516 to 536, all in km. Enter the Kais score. 525.0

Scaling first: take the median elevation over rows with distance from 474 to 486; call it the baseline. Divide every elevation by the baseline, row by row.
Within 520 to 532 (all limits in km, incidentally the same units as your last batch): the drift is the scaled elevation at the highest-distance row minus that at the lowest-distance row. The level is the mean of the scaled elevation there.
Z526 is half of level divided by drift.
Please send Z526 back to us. -18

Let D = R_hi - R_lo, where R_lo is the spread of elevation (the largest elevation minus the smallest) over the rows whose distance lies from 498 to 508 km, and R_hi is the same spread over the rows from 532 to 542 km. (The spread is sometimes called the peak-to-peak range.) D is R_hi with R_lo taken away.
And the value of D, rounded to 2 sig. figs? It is 38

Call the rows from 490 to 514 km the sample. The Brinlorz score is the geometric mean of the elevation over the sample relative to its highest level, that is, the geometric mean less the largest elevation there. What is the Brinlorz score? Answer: -29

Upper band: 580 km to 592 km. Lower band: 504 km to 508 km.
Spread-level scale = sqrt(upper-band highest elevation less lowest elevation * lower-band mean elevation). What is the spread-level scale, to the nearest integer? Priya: 122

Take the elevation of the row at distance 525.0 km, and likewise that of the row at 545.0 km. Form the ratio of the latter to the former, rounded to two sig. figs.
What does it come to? 0.98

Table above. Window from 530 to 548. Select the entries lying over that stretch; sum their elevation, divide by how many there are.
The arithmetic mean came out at 387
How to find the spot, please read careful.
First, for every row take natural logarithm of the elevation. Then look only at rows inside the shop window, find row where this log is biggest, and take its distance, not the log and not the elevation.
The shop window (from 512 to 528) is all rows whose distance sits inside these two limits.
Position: 519.0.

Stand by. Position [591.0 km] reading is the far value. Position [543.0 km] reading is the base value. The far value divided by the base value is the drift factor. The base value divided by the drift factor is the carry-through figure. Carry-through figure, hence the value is 437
